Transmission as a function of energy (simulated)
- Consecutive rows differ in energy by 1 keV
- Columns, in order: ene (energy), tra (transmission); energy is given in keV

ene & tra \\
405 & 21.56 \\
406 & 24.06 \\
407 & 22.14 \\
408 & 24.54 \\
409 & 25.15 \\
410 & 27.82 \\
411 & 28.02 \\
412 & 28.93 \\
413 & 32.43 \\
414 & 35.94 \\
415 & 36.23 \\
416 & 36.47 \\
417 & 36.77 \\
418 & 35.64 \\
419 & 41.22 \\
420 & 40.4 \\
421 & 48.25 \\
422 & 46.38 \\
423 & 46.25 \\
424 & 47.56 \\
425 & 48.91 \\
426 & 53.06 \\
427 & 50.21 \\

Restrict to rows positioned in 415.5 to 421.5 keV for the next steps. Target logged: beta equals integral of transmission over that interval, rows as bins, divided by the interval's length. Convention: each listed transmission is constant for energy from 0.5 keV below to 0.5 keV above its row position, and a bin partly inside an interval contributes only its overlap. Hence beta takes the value 40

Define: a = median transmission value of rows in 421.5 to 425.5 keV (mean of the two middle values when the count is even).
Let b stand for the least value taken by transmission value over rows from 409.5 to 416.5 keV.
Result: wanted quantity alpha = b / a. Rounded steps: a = 47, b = 27.82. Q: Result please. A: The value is 0.59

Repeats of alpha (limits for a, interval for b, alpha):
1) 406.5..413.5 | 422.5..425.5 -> 1.66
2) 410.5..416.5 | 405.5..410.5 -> 0.65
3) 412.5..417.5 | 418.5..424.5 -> 1.12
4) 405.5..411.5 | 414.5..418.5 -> 1.43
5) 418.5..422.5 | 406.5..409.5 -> 0.51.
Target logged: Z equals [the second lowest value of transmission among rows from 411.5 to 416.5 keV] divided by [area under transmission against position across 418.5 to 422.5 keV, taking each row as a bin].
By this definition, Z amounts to 0.18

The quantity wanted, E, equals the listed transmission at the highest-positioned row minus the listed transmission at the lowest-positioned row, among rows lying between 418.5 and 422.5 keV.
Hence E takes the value 5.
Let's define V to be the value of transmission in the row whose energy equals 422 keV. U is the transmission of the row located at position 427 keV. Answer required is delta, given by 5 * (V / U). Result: 4.6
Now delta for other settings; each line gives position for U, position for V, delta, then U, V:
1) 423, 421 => 5.2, 46.25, 48.25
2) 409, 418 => 7.1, 25.15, 35.64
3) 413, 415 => 5.6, 32.43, 36.23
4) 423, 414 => 3.9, 46.25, 35.94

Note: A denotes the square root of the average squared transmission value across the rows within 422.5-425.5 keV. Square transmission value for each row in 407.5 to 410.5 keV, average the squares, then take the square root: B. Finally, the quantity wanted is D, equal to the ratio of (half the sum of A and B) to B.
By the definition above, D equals 1.4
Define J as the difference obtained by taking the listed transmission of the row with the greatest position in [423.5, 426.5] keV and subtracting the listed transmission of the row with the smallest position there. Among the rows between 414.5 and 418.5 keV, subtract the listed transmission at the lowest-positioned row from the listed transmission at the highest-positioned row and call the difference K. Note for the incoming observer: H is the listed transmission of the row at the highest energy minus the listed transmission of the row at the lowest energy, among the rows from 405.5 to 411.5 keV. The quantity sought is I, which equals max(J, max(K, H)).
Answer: 5.5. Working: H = 4.0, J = 5.5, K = -0.6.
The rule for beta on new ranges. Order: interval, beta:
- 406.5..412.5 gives 26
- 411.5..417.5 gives 34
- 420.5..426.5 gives 48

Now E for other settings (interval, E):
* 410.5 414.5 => 8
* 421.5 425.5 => 3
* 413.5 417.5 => 1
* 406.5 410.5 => 6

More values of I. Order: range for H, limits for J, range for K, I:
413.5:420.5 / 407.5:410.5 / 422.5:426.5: 6.8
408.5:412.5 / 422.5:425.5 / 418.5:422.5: 5.2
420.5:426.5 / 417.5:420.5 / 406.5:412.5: 6.8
